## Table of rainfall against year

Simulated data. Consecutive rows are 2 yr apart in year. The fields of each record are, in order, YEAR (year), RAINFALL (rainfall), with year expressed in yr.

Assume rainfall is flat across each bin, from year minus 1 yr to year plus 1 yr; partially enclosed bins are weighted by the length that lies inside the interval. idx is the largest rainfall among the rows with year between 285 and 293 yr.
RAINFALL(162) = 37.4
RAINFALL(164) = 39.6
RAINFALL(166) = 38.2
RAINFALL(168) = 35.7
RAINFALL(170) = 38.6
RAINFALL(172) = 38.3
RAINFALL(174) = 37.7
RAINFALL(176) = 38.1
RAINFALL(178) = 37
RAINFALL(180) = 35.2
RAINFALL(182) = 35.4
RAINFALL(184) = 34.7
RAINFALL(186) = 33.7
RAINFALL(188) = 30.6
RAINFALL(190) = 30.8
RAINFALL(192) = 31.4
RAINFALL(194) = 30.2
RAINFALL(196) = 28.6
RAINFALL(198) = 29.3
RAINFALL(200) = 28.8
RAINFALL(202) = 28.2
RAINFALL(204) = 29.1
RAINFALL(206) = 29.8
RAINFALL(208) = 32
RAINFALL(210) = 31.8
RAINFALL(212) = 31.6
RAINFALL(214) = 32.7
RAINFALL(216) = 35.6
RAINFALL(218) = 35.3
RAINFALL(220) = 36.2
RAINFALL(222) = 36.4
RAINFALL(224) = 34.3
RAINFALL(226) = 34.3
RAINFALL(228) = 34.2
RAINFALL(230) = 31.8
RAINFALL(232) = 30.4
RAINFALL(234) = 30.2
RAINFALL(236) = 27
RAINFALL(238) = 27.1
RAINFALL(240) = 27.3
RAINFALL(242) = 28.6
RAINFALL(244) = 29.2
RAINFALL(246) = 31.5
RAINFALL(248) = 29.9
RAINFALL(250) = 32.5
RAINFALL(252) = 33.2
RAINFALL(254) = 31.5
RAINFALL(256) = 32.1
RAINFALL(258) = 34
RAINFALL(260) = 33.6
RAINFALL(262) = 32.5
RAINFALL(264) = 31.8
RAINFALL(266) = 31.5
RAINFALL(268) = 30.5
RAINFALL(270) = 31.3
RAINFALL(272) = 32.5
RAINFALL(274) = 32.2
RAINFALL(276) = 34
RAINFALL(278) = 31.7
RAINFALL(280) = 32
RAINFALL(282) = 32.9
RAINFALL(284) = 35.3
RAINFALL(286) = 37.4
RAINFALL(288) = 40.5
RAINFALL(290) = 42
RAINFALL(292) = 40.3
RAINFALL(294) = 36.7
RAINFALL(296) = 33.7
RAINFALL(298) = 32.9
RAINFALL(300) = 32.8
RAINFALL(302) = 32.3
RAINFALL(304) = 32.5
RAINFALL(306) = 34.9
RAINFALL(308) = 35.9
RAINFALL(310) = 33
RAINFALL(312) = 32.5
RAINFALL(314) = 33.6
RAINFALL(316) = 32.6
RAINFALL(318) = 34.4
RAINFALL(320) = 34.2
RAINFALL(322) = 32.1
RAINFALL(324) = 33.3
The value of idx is 42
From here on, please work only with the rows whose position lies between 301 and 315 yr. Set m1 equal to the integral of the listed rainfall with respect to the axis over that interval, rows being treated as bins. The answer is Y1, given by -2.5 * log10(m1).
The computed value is -6.68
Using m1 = 469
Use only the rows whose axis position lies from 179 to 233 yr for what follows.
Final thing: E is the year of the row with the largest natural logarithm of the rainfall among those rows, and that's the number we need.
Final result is 222 yr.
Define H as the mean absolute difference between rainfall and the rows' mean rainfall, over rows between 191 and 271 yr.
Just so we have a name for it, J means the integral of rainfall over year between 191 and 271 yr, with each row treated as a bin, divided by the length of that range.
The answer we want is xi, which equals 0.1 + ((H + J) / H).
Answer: 17.3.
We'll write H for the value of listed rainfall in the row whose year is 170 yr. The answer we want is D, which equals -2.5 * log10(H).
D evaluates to -4.0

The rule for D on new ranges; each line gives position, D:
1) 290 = -4.1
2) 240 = -3.6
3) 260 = -3.8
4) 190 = -3.7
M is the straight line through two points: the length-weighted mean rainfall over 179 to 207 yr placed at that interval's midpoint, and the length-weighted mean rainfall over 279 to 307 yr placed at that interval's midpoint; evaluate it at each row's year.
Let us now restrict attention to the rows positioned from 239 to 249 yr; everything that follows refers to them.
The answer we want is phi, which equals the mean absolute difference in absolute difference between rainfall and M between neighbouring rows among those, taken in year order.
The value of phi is 1.41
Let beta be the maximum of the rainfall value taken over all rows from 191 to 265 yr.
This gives 36.4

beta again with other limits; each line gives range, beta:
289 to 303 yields 42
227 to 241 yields 34.2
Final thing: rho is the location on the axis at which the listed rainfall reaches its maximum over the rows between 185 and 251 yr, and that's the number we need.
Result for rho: 222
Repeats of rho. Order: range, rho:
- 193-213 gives 208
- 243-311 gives 290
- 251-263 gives 258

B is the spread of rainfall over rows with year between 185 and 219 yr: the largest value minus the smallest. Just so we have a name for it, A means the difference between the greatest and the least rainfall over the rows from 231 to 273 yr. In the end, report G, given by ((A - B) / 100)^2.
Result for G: 0.0000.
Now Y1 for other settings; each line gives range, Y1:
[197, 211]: -6.55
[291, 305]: -6.71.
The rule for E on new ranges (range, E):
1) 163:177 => 164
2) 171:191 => 172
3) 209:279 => 222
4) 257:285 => 284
